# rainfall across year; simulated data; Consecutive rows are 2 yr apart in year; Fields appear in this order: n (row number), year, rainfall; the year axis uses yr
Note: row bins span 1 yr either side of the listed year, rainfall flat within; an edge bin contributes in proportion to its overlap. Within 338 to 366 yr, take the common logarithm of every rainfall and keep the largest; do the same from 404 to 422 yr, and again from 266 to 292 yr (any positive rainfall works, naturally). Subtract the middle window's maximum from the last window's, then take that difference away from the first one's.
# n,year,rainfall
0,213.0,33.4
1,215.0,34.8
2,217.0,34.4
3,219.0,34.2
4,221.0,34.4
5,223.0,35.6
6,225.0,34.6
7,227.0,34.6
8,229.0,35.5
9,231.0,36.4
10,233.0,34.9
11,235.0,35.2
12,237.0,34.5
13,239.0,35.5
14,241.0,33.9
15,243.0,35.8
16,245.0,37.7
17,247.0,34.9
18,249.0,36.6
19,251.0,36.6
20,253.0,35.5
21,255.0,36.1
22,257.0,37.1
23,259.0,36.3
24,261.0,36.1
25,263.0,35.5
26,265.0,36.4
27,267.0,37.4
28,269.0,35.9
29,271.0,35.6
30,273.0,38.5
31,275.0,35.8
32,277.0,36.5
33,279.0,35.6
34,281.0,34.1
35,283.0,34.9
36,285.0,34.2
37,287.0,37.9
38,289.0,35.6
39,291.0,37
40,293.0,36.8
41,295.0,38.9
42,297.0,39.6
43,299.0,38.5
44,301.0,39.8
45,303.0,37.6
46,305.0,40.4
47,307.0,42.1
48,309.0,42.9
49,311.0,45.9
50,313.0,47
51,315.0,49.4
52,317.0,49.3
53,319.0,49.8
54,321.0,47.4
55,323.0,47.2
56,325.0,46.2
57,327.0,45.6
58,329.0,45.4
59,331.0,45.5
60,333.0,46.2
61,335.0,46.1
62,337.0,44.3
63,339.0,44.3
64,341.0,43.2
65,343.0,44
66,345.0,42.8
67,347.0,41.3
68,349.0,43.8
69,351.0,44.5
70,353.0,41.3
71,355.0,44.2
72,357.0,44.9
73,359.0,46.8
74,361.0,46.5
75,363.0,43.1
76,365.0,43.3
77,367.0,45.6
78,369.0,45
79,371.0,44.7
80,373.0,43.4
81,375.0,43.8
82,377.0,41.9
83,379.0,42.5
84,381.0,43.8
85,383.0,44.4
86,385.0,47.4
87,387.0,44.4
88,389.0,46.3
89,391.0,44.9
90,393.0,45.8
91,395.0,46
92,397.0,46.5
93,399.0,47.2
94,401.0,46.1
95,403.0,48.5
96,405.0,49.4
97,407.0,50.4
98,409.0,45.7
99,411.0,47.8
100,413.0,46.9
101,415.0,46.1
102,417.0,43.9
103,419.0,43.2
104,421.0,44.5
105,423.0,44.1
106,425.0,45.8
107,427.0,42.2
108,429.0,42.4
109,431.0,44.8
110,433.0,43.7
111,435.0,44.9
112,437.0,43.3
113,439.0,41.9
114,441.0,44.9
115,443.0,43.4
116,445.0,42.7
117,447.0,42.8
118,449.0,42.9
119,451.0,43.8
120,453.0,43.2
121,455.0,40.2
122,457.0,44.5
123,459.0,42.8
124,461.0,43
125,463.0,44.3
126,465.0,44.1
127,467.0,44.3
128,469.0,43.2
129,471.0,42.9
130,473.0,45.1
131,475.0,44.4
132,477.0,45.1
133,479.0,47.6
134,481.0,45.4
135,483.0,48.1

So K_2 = 1.79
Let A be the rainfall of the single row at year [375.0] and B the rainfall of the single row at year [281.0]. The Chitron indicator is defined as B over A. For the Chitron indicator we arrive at 0.78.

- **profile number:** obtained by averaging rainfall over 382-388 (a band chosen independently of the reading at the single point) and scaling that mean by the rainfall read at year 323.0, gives 2143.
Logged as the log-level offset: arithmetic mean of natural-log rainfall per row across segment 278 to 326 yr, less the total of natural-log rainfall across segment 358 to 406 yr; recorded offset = -87.79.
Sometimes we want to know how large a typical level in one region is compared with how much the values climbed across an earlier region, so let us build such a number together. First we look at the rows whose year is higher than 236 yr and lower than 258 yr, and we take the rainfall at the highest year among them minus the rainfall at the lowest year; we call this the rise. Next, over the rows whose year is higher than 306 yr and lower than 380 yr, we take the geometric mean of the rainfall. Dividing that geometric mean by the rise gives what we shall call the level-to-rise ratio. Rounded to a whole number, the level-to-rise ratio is 17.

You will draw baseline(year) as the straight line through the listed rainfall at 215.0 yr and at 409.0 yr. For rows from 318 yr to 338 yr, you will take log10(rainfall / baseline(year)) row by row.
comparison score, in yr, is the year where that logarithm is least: 337.0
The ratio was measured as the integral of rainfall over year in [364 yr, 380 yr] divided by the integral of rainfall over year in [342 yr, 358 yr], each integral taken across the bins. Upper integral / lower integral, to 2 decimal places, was 1.01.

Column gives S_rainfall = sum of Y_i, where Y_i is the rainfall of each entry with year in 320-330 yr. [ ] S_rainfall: 232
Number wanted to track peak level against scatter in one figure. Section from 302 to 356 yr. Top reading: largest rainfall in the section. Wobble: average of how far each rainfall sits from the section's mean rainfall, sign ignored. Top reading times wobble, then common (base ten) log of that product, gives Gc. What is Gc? 2.04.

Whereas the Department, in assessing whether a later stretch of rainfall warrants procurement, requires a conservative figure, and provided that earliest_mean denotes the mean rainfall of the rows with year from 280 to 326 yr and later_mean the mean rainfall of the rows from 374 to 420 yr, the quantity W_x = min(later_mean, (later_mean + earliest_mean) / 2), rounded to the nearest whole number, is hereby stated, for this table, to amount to 44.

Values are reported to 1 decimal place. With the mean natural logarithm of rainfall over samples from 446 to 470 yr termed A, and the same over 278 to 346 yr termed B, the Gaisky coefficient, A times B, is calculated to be 14.1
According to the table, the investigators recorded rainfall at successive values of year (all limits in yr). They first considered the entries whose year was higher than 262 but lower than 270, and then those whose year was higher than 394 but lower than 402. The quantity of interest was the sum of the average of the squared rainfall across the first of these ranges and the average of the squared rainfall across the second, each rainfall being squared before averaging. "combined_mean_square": 3476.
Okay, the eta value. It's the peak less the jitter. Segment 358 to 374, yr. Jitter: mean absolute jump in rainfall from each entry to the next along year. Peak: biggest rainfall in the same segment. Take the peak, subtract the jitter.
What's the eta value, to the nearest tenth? 45.6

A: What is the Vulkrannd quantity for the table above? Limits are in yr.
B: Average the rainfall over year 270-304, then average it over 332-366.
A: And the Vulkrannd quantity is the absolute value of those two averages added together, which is 81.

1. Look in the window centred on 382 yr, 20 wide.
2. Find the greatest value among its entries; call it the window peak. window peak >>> 47.4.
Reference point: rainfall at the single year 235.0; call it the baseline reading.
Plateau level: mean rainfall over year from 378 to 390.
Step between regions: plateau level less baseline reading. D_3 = 9.6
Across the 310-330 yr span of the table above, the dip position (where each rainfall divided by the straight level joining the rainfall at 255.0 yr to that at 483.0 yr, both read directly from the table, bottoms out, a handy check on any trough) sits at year 329.0 yr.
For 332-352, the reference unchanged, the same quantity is 347.0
